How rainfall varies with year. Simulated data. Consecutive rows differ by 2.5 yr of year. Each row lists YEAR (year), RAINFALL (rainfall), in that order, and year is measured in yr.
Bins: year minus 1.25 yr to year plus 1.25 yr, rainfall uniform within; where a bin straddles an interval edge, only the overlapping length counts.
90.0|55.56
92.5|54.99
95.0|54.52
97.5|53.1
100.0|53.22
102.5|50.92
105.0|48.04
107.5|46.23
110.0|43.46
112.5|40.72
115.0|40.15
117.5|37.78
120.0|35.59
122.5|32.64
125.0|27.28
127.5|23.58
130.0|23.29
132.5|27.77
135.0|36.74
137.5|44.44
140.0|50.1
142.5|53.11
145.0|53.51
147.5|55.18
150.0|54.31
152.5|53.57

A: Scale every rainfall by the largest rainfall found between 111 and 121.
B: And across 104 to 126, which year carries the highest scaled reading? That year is 105.0 yr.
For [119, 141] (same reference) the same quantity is 140.0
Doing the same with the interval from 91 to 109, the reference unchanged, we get 92.5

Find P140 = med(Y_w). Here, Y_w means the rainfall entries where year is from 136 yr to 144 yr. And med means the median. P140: 50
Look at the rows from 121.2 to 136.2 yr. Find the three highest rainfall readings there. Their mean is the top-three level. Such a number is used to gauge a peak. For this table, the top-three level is 32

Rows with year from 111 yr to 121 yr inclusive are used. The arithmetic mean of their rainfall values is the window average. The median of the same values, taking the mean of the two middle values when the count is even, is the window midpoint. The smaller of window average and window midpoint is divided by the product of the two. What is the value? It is 0.026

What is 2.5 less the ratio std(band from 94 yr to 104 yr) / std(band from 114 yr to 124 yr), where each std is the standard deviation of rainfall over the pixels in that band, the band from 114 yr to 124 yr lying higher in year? 2.0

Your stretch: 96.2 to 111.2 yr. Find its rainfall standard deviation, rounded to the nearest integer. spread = 4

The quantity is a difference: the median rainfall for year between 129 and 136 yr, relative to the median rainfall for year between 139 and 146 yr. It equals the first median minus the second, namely -25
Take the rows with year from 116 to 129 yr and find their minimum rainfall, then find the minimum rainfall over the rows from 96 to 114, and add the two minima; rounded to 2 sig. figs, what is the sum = 64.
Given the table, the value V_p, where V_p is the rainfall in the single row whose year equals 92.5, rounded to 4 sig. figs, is 54.99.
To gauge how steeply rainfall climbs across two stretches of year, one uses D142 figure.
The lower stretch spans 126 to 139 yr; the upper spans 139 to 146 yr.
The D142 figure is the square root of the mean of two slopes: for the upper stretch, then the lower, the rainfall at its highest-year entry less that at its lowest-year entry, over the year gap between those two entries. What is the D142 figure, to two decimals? 1.18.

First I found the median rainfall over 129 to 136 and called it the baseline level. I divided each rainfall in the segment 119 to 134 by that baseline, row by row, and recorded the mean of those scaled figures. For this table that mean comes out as 1.02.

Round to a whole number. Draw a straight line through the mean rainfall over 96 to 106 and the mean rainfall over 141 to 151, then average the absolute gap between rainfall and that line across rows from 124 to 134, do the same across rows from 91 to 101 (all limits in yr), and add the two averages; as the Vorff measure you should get 30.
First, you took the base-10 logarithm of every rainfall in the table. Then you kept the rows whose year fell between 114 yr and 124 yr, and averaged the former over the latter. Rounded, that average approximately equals 1.56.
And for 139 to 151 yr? 1.73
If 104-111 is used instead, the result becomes 1.66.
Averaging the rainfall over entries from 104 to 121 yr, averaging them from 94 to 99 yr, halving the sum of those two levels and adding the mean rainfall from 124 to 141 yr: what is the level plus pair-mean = 81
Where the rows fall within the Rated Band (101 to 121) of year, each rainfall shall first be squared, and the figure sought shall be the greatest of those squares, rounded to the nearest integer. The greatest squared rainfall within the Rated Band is 2593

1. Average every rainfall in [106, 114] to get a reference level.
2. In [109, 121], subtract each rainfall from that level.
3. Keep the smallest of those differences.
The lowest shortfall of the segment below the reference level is 0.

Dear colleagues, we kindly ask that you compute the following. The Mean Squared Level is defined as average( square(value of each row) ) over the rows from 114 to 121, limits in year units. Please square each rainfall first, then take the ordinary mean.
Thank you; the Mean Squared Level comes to 1435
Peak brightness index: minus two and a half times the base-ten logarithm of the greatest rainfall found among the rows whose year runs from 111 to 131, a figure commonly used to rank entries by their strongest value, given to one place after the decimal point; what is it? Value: -4.0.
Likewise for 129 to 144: -4.3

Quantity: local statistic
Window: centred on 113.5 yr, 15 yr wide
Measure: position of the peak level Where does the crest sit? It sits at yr 107.5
